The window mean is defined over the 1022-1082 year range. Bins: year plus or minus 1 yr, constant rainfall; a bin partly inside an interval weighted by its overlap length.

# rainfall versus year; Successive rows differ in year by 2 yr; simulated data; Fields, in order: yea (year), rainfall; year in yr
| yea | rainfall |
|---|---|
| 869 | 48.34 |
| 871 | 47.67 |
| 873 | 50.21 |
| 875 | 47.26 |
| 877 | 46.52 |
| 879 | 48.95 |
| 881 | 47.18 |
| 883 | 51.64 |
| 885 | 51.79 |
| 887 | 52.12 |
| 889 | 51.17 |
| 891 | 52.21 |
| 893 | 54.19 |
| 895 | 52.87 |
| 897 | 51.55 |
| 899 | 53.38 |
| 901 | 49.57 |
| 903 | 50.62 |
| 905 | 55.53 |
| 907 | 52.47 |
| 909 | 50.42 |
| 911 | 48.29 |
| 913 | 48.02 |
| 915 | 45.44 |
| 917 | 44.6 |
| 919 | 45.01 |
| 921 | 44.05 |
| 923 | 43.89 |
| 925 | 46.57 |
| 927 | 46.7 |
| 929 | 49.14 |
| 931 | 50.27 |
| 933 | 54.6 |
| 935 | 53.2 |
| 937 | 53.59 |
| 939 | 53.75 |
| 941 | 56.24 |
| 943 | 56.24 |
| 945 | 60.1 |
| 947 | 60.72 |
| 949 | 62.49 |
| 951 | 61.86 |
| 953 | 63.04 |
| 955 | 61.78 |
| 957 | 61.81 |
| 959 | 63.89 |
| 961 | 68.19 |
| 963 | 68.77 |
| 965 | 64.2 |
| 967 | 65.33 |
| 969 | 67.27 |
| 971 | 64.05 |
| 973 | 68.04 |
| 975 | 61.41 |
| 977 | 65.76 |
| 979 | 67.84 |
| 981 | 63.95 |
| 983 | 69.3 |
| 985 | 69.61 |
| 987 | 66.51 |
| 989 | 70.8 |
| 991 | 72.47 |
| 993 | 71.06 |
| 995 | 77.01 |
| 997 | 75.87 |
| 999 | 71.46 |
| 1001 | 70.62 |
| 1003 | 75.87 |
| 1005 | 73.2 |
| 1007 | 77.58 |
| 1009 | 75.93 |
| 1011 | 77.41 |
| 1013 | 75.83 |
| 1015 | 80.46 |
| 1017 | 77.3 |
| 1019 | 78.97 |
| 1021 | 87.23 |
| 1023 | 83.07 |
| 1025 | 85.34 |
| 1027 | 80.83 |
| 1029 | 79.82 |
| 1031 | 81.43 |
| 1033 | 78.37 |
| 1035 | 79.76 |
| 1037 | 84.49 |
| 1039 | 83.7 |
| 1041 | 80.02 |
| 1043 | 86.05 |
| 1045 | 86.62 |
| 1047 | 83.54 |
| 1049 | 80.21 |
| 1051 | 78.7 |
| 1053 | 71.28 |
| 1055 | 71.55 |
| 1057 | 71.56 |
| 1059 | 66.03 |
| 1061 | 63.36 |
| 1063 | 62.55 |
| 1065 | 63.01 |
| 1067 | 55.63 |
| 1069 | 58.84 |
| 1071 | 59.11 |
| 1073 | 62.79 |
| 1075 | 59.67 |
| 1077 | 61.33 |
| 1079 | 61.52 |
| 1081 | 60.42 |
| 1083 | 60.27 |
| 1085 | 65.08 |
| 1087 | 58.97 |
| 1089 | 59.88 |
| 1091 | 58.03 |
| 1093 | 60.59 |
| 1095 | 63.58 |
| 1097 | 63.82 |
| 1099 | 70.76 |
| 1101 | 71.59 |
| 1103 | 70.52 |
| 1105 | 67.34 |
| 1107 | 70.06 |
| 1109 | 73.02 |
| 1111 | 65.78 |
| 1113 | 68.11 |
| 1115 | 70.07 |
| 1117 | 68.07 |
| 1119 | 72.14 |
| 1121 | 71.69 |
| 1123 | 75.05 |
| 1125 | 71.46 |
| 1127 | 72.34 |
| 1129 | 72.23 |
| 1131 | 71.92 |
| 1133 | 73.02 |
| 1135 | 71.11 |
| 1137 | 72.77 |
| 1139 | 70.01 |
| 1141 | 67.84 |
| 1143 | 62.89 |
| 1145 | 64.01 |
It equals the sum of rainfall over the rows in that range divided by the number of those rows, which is 73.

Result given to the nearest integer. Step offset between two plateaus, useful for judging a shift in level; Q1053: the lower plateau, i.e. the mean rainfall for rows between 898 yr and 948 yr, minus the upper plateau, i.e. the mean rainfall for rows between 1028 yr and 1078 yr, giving -21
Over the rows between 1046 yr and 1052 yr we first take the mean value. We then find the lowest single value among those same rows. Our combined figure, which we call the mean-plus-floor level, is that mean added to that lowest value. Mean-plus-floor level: 160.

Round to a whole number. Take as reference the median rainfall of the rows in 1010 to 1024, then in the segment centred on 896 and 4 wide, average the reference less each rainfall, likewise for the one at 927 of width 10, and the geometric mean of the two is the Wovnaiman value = 29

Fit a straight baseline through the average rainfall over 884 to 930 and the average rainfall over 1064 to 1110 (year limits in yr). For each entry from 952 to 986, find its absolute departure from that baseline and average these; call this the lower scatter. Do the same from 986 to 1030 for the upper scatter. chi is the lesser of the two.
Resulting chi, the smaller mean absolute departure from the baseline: 11.3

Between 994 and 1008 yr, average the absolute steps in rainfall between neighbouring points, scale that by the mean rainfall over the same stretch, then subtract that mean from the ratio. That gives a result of -74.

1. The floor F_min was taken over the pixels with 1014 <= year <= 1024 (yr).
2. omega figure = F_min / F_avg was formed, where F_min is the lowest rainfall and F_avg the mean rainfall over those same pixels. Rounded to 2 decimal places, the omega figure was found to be 0.95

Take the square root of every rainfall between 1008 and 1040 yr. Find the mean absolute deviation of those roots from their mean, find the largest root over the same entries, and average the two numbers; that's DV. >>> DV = 4.7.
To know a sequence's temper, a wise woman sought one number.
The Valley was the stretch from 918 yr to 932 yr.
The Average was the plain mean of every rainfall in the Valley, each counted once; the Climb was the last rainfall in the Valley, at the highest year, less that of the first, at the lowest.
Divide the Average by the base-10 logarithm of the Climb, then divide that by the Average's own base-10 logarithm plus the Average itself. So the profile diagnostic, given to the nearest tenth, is 1.3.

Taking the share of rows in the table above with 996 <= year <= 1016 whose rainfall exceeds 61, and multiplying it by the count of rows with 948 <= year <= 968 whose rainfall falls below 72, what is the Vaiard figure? 10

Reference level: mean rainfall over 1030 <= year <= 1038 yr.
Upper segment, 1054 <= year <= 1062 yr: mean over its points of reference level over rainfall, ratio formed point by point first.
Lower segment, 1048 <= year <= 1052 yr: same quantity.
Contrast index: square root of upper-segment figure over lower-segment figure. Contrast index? 1.08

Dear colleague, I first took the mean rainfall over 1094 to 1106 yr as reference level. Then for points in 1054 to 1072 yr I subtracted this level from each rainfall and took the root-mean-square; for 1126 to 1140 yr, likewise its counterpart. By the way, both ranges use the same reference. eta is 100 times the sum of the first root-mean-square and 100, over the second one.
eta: 2608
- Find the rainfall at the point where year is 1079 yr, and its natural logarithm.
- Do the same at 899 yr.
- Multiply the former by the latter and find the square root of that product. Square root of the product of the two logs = 4.05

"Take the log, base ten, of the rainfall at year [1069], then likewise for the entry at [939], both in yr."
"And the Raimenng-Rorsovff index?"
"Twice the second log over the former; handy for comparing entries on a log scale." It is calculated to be 1.96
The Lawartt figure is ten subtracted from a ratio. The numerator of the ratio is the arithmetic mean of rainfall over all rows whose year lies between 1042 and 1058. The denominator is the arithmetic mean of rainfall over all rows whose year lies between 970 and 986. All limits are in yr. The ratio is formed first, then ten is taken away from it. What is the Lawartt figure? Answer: -8.81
